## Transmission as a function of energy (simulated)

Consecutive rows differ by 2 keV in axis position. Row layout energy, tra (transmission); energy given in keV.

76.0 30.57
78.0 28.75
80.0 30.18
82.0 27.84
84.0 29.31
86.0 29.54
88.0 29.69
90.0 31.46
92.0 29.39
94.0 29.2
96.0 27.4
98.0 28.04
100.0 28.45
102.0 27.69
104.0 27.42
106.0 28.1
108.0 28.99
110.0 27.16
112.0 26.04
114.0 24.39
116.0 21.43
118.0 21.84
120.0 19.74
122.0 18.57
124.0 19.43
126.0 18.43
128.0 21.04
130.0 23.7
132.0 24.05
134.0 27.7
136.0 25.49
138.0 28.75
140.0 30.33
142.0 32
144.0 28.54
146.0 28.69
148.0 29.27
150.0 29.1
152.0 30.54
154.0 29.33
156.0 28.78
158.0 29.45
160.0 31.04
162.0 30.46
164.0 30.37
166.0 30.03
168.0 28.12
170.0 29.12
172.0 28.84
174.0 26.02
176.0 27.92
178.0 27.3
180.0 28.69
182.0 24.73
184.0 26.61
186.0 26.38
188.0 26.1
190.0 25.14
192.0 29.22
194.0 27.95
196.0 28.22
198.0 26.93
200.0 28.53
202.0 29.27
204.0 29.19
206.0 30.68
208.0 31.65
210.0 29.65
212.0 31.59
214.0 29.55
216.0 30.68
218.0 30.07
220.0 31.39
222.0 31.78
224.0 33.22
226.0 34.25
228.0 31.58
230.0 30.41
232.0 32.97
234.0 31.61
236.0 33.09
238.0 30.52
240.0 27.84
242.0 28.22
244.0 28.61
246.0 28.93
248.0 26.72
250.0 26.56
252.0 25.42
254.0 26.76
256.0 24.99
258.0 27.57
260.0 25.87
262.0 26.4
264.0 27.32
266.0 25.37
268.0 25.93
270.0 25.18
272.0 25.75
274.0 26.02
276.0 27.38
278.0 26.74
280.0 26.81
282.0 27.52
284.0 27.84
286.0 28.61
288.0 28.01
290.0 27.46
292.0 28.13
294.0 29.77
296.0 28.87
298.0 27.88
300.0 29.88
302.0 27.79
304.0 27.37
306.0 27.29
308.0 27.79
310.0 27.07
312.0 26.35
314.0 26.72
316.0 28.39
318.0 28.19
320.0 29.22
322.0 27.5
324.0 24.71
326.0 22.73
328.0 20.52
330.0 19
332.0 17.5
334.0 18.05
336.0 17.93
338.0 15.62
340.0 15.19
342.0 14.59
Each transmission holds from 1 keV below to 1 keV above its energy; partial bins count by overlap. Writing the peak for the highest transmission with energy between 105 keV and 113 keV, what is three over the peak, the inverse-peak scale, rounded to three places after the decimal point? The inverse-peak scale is 0.103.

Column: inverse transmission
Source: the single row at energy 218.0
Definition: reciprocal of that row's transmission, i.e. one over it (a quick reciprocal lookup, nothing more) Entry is 0.0333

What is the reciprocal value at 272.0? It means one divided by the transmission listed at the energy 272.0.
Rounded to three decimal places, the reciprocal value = 0.039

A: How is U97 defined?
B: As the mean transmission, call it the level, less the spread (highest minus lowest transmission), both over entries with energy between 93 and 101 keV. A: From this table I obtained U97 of 26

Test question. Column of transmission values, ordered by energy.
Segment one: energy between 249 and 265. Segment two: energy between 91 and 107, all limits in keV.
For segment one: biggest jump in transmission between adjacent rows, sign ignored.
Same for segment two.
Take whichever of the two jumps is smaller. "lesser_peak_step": 1.8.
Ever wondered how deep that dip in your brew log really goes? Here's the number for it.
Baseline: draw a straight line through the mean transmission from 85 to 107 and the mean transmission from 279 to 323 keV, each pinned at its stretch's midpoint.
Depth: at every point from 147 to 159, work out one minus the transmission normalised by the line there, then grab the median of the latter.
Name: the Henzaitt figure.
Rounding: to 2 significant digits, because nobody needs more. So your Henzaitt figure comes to -0.027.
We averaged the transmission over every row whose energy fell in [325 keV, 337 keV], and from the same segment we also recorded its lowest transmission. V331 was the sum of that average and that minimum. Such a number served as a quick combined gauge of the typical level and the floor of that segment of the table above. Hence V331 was 36.8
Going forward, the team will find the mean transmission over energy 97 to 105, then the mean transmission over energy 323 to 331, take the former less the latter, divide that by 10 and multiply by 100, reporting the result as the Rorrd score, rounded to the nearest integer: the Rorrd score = 62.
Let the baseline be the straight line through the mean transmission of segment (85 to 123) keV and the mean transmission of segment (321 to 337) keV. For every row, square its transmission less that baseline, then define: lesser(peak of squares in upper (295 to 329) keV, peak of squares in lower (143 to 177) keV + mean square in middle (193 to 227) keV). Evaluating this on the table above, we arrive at 67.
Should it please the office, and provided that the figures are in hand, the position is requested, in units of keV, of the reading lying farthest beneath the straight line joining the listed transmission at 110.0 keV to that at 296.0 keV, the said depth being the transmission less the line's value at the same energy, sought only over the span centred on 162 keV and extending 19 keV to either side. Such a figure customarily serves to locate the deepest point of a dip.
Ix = 174.0 keV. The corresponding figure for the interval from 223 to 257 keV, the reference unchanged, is 256.0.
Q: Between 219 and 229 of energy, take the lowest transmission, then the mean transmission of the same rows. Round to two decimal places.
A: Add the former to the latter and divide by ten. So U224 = 6.38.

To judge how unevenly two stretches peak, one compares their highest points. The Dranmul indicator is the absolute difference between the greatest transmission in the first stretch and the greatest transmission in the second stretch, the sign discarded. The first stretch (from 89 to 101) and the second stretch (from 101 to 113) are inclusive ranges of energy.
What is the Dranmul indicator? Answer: 2.5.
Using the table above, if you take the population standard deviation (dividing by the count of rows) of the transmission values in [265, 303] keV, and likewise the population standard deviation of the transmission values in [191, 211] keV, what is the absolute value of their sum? 2.6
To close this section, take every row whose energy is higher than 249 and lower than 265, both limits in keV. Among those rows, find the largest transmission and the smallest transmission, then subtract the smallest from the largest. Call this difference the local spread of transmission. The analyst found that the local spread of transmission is 2.6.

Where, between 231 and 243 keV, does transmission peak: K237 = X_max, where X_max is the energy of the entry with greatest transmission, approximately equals 236.0 keV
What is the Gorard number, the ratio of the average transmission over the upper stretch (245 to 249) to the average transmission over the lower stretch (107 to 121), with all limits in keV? 1.15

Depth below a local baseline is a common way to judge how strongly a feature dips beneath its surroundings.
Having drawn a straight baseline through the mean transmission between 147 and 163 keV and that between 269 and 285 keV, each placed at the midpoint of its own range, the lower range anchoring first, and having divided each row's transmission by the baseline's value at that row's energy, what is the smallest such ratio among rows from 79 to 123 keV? 0.61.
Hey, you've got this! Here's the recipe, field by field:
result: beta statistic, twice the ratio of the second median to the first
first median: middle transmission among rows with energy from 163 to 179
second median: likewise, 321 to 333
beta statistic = 1.52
